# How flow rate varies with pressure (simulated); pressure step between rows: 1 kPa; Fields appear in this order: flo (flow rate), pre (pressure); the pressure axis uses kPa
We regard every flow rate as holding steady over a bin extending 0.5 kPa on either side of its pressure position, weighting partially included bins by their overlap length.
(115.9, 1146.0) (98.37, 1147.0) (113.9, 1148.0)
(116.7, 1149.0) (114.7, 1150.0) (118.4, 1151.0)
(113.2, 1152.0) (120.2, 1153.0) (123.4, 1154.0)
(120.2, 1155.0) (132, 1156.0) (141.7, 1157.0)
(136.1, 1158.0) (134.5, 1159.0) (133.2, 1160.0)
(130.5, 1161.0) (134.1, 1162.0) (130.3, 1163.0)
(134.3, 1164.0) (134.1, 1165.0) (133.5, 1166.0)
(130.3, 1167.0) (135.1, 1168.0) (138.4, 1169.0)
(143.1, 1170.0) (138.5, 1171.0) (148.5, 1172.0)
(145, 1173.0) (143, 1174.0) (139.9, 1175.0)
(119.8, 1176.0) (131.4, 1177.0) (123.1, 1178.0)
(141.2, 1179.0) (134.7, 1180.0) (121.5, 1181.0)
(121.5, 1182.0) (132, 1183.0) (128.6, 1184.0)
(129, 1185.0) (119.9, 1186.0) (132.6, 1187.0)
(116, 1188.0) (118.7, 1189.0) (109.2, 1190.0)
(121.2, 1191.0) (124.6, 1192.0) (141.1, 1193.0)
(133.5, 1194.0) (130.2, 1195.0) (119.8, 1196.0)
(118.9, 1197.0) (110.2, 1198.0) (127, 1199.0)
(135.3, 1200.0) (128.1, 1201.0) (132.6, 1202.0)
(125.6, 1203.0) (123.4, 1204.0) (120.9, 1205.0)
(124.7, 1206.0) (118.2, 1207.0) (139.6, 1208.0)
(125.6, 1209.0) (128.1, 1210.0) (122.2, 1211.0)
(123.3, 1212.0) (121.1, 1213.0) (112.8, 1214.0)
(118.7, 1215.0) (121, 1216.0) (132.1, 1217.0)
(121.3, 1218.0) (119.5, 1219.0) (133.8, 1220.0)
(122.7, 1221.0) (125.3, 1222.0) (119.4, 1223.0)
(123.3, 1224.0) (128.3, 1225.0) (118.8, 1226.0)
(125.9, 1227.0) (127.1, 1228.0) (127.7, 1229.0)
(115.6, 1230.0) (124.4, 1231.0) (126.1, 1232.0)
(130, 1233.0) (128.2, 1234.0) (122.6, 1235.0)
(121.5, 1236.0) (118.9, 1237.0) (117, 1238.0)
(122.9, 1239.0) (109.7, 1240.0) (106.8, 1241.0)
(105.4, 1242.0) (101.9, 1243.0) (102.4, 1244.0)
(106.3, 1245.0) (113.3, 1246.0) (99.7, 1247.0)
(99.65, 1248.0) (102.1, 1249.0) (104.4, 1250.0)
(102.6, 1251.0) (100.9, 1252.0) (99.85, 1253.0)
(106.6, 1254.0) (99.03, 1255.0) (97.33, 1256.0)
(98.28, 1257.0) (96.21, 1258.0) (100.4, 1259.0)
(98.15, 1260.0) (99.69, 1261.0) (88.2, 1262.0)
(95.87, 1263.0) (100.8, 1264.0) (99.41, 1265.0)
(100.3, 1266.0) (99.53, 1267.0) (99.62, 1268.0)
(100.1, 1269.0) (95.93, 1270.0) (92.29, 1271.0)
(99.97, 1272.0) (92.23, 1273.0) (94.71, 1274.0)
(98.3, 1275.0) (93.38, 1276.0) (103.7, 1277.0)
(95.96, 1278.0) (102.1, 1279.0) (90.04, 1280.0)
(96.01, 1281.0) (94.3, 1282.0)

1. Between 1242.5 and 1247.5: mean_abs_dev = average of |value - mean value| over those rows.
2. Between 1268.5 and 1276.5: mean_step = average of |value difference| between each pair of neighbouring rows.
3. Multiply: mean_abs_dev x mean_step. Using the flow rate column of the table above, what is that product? 20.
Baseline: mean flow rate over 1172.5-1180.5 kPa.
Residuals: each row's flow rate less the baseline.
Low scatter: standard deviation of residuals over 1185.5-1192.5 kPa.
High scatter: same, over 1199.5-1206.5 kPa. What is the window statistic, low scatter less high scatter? 2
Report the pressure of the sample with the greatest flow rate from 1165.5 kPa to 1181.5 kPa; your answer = 1172.0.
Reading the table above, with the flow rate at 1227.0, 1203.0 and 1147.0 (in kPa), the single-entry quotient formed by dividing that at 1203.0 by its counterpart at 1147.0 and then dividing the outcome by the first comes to 0.0101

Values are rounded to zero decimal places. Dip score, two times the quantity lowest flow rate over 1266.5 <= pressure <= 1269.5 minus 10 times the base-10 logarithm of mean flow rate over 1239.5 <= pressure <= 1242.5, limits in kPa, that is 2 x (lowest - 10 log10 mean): 158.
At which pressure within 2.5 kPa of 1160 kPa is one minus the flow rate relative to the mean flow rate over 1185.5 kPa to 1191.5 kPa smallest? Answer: 1158.0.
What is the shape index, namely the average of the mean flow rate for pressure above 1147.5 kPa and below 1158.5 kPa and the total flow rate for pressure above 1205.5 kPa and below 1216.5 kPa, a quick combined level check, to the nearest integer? 739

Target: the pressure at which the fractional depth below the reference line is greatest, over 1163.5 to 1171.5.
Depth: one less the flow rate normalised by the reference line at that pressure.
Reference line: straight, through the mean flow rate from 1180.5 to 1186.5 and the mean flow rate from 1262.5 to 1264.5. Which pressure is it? 1167.0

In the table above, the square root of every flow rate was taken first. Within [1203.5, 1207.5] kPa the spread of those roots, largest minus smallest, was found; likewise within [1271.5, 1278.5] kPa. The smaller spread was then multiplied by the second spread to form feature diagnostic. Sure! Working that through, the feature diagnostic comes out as 0.17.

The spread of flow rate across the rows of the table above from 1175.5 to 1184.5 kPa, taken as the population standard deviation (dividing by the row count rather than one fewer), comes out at 6.9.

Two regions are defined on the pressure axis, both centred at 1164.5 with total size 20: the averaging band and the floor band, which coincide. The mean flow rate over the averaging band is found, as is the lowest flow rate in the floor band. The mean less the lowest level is 16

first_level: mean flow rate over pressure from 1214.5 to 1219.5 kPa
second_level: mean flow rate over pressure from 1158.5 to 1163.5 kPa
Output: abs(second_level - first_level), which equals 10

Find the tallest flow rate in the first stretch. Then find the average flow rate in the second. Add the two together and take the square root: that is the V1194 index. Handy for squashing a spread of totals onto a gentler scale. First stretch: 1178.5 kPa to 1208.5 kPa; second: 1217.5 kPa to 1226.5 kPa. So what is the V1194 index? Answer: 16.3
